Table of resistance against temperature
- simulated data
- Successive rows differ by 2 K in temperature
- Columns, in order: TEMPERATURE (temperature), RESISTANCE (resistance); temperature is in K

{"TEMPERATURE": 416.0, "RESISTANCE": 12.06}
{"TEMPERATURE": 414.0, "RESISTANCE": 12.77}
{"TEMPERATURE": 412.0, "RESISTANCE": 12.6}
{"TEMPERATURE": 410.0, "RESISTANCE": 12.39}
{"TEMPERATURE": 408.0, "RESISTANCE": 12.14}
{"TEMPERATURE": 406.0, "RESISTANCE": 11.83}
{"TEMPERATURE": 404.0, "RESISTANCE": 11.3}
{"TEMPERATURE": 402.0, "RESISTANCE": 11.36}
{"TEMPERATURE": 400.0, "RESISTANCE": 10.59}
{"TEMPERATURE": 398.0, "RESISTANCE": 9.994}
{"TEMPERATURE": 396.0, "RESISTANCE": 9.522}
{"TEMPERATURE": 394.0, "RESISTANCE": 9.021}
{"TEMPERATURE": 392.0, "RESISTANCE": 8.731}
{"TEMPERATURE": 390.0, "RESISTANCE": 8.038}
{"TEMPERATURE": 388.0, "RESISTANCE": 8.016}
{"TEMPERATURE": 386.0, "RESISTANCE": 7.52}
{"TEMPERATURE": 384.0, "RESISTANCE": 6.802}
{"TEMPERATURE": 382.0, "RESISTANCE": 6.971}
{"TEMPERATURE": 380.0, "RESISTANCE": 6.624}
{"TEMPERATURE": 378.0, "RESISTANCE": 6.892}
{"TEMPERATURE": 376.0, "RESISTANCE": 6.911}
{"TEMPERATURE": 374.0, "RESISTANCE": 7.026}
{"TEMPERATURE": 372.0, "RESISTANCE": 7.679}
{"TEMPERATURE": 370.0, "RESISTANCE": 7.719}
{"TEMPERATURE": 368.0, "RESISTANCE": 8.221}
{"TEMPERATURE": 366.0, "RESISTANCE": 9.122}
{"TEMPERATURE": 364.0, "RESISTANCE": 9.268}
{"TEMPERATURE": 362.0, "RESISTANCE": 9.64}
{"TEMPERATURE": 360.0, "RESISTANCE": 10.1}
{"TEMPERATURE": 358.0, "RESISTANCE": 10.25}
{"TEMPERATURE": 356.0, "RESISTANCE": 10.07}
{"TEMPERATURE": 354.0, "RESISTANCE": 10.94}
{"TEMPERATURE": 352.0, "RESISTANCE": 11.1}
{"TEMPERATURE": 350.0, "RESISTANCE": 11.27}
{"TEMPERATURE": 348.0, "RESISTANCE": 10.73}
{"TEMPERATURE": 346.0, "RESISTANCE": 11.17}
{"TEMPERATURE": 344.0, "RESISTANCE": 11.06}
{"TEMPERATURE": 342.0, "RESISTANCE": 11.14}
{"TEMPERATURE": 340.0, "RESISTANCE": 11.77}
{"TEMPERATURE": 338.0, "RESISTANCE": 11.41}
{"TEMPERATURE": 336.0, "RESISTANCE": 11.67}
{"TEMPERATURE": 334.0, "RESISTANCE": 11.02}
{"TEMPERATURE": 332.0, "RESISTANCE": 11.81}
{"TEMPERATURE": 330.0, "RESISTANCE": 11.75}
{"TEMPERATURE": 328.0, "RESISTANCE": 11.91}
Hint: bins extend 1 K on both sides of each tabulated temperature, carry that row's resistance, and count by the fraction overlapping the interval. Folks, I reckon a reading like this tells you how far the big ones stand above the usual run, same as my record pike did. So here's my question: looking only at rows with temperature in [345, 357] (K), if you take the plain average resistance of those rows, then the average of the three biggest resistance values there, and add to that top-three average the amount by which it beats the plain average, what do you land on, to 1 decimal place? 11.5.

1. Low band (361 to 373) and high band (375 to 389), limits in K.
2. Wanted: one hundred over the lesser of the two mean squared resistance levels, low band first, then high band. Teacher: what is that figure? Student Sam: 1.97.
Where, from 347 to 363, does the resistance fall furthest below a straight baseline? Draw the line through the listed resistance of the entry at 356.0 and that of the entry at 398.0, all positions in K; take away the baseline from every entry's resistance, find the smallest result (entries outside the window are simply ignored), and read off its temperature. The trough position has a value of 362.0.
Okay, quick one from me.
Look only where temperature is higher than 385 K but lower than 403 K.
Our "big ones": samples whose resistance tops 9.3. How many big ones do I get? 4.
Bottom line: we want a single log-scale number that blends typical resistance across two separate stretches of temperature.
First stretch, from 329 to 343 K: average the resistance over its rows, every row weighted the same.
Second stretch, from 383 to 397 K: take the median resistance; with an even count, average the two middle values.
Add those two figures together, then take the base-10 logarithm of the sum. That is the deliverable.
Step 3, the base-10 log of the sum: 1.29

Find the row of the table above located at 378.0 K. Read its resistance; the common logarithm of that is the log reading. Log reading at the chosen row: 0.84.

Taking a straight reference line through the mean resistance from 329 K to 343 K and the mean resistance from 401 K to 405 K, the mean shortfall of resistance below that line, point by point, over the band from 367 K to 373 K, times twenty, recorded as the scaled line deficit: 71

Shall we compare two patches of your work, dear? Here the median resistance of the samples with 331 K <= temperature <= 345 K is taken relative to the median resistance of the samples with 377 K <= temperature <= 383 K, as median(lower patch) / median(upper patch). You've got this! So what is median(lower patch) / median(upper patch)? 1.7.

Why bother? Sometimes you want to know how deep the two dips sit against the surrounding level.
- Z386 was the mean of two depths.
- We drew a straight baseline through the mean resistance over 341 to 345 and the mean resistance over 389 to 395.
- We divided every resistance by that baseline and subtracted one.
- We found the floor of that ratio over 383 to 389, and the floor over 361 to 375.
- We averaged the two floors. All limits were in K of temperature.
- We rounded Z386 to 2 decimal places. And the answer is -0.25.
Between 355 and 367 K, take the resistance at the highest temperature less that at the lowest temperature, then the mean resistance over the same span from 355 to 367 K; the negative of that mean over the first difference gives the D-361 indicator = 10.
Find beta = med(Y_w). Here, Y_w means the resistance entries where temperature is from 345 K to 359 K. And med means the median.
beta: 11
